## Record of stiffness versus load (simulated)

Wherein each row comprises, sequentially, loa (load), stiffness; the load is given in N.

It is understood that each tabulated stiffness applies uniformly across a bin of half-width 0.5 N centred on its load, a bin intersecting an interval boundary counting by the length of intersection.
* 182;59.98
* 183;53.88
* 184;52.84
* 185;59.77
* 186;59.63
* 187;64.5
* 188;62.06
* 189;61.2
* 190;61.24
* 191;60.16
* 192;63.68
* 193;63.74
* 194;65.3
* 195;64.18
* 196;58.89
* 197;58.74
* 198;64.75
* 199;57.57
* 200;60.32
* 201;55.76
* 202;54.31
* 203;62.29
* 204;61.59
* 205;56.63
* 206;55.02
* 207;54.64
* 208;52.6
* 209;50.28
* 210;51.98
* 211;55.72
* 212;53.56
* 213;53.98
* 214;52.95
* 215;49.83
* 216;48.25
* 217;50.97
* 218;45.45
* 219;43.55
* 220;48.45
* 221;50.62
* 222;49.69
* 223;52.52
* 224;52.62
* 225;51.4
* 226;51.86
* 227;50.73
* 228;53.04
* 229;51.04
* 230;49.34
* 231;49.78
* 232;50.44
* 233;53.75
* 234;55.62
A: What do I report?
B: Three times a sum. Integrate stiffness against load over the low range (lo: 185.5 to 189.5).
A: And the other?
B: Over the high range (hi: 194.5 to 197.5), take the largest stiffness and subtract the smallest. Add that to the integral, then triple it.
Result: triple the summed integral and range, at 758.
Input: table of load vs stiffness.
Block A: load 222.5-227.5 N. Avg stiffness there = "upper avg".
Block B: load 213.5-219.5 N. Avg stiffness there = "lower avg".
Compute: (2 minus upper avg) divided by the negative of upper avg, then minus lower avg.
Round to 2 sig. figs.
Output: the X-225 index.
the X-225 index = -48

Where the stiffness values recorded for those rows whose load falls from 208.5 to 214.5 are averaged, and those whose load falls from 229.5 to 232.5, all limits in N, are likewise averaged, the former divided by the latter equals 1.06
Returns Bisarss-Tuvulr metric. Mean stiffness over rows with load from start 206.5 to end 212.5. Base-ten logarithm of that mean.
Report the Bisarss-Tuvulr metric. 1.73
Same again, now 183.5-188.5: 1.78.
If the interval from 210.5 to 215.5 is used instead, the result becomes 1.73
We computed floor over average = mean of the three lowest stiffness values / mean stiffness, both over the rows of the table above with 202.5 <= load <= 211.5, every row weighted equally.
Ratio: 0.93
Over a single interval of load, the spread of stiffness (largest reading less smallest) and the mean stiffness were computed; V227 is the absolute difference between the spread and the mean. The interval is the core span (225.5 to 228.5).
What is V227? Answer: 50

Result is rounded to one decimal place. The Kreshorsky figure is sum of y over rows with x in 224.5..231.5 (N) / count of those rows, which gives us 51.0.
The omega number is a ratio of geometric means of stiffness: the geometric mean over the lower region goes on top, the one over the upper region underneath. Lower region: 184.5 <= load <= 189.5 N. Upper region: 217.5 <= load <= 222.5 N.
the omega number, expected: 1.29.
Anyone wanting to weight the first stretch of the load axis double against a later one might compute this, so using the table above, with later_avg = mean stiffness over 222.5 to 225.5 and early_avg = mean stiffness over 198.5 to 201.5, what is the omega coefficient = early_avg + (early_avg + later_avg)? 168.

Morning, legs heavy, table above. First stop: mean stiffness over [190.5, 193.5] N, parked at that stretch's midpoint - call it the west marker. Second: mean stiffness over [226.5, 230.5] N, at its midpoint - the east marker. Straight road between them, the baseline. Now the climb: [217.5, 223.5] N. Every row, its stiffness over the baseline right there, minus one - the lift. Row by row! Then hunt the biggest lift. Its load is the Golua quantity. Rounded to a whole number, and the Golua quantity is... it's 223 N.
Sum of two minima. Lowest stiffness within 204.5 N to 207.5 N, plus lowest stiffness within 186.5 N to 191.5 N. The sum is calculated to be 115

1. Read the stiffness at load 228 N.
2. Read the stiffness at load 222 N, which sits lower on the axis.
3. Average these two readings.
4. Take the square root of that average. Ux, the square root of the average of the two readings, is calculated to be 7.17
